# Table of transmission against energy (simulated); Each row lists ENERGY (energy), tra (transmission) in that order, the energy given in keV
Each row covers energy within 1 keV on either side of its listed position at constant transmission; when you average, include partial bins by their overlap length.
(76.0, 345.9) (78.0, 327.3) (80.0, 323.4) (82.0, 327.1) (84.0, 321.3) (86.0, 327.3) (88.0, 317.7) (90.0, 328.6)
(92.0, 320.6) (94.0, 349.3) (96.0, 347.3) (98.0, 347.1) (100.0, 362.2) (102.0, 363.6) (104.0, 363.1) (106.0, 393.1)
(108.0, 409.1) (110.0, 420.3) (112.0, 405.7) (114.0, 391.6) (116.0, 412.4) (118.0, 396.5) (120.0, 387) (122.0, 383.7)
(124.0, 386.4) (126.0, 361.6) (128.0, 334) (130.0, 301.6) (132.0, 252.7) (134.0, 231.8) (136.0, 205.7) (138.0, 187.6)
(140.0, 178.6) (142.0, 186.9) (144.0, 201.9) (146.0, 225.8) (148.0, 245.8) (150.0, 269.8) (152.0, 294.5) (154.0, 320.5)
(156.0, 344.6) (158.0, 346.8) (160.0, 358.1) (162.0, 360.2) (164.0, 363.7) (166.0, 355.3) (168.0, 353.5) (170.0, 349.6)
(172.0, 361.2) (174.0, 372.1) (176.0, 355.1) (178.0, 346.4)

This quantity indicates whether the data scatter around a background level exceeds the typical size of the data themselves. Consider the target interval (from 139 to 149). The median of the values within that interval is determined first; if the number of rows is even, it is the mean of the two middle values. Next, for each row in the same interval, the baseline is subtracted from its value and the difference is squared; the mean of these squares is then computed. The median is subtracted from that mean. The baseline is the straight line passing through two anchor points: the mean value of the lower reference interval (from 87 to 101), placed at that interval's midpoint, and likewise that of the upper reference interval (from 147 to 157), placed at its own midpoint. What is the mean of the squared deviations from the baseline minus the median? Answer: 9231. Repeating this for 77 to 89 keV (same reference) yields 226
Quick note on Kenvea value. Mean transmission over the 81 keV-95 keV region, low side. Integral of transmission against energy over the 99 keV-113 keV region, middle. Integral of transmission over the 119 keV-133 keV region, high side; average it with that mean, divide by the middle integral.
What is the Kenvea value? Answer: 0.47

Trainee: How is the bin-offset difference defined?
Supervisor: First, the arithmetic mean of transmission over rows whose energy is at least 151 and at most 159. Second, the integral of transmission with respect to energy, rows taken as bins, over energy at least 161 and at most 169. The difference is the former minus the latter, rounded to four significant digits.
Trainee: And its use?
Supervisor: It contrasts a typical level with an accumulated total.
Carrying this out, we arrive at -2539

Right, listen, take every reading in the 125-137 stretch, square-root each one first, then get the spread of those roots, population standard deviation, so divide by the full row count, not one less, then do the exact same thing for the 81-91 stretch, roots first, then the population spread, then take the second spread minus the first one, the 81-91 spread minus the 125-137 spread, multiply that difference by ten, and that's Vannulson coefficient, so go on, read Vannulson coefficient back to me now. -16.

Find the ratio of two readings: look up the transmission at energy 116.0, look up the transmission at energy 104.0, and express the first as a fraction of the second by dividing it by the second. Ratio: 1.1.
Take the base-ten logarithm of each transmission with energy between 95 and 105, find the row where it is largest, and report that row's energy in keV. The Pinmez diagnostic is 102.0 keV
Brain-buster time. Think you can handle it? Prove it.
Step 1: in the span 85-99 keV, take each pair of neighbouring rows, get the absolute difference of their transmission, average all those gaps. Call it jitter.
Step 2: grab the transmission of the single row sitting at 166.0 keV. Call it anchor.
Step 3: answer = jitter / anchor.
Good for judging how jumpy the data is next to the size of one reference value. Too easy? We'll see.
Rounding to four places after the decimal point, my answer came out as 0.0279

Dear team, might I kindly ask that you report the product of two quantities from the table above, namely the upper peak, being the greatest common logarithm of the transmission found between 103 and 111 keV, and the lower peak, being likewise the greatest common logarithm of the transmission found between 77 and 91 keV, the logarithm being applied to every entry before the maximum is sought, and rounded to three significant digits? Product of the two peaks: 6.60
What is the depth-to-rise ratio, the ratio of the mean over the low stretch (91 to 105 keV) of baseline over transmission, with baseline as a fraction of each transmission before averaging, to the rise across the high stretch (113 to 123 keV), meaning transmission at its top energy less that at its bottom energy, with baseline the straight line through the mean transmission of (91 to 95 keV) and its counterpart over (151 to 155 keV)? -0.12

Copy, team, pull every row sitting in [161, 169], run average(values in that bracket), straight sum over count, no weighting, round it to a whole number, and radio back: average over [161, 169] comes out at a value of 358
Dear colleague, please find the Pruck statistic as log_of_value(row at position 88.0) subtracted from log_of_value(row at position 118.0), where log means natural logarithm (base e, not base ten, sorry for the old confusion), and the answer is 0.22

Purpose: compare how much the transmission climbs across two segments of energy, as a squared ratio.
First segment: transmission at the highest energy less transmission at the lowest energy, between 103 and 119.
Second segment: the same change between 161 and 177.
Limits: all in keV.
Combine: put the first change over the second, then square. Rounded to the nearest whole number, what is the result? 43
